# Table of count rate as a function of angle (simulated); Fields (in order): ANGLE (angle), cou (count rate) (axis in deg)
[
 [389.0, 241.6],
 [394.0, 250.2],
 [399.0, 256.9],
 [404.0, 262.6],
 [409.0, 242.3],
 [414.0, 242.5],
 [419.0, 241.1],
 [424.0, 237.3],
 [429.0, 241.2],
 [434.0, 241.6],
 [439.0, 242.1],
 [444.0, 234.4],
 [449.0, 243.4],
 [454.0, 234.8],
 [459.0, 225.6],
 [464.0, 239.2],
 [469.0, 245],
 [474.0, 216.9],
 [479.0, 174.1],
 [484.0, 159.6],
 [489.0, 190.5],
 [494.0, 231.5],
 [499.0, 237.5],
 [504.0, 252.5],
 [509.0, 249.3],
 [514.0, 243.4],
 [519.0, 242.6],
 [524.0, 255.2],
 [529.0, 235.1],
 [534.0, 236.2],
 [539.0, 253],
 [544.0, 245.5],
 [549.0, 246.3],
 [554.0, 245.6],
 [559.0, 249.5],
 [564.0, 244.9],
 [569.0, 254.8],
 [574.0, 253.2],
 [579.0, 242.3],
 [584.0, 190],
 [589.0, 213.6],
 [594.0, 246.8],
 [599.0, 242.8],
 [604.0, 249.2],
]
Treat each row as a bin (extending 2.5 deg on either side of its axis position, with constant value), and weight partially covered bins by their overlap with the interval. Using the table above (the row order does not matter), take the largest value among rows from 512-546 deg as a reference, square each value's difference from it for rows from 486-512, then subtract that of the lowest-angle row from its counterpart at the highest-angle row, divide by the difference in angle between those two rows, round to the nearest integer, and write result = -208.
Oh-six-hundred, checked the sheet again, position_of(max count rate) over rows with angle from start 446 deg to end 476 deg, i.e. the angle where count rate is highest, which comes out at 469.0 deg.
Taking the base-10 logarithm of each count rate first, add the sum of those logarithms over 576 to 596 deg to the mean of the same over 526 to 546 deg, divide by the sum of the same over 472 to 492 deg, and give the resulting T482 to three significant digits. 1.30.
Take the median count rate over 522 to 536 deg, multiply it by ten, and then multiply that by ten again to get 23620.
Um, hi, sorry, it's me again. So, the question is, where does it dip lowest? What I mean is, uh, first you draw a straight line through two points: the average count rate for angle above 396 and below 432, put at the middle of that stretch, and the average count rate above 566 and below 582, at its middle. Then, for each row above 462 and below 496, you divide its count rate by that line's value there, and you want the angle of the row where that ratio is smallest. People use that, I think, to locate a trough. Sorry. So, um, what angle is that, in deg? 484.0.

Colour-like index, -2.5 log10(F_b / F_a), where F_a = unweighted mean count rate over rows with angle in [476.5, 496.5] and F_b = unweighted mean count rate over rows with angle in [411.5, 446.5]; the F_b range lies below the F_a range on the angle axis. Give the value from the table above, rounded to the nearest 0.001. -0.260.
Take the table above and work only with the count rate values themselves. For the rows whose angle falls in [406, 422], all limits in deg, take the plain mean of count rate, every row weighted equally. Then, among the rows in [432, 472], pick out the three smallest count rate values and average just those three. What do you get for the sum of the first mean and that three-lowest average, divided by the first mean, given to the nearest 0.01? 1.96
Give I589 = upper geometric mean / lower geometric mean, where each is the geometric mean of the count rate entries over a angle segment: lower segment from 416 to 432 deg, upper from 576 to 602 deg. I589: 0.94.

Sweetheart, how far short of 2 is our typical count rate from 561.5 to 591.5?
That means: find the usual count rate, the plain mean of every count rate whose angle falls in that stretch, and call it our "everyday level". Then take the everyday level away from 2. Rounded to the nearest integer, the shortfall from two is -231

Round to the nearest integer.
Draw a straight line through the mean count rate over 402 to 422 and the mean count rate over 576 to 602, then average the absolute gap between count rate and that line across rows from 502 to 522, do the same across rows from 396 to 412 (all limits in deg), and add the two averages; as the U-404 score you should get 20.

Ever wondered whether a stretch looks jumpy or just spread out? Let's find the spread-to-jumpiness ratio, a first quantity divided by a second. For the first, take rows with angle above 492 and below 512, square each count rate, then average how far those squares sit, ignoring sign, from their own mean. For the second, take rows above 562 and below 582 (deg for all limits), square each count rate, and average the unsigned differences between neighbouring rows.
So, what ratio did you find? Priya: 1.07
